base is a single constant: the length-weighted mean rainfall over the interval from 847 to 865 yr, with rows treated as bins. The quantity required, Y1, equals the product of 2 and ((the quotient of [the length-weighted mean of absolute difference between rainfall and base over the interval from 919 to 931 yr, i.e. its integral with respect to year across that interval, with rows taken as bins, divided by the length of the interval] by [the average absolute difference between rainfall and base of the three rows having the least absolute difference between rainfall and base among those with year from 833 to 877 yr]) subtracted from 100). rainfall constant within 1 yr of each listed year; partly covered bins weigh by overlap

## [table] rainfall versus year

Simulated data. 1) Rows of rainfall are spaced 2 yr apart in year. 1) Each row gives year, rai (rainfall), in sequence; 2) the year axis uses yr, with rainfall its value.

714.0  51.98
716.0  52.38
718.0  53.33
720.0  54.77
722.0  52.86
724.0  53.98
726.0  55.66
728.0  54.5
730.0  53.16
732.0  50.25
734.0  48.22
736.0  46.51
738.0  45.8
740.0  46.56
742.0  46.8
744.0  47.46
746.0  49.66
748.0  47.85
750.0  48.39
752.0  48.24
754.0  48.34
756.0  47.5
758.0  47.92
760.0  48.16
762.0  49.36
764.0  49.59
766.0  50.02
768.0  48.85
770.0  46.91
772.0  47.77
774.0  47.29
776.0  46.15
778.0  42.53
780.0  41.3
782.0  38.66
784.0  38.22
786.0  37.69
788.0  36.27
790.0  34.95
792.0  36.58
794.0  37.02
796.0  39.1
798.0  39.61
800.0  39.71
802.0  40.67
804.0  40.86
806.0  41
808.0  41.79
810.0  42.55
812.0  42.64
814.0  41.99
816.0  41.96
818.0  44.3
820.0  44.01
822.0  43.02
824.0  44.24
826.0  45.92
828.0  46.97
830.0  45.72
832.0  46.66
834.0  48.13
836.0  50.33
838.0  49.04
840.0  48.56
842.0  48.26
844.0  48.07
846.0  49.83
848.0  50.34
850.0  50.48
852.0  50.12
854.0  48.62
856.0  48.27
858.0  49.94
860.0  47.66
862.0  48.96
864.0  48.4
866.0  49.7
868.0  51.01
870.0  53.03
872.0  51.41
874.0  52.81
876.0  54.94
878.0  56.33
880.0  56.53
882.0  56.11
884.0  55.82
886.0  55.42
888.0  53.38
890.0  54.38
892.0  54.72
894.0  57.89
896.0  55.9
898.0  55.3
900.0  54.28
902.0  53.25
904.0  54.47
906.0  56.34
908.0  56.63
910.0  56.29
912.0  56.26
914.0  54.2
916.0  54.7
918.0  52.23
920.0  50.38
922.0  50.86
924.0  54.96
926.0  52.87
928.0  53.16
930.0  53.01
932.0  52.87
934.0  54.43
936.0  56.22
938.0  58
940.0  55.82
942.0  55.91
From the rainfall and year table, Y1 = 178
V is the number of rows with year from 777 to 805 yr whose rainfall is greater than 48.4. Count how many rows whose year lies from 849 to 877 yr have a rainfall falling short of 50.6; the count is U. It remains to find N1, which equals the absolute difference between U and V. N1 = 9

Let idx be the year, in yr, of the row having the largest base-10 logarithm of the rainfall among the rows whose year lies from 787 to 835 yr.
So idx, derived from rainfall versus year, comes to 834.0 yr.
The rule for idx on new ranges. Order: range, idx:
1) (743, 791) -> 766.0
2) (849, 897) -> 894.0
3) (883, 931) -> 894.0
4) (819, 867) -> 850.0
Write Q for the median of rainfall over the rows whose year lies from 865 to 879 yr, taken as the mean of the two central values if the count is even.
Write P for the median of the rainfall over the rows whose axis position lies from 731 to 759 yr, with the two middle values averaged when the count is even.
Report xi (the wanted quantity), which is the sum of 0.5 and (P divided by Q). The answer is 1.4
